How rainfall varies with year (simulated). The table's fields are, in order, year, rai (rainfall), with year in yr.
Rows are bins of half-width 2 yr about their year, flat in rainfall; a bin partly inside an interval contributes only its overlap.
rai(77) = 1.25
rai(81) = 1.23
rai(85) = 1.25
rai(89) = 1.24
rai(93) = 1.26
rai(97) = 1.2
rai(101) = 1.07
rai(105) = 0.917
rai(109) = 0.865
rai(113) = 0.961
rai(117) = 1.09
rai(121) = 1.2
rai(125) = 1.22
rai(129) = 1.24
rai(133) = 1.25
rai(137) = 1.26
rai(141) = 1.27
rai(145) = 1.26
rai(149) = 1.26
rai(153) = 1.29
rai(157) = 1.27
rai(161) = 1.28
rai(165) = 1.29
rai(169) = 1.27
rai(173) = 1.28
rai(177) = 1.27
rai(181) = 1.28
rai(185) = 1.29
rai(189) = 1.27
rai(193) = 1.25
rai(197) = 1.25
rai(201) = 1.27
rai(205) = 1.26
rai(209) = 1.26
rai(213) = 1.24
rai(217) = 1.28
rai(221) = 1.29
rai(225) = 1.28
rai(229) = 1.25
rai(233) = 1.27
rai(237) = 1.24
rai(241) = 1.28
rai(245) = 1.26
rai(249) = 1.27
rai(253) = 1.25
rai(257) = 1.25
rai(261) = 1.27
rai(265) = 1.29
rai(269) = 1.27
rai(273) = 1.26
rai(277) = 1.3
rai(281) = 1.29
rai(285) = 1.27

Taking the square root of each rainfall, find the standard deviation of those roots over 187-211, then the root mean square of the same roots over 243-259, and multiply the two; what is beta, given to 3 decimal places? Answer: 0.004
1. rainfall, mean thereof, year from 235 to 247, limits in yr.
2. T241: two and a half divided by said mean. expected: 1.98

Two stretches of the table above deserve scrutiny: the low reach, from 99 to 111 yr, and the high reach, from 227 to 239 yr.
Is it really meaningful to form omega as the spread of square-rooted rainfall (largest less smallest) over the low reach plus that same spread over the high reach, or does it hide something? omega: 0.12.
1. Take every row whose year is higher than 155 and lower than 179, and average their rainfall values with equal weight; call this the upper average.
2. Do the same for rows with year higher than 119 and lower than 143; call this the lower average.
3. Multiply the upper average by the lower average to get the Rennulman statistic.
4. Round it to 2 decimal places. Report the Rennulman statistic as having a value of 1.58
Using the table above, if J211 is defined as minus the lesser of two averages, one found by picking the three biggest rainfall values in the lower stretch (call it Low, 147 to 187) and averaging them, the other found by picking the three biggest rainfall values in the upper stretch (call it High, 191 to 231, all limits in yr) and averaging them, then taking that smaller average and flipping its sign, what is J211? -1.28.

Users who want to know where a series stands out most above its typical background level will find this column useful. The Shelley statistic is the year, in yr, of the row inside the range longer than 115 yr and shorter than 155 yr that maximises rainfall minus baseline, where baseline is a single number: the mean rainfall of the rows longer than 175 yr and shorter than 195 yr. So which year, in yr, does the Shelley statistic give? 153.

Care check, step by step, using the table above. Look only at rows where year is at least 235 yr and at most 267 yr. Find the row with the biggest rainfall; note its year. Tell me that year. 265 yr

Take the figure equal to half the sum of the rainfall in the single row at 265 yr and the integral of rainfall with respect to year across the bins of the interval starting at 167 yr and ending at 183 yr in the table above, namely 10.8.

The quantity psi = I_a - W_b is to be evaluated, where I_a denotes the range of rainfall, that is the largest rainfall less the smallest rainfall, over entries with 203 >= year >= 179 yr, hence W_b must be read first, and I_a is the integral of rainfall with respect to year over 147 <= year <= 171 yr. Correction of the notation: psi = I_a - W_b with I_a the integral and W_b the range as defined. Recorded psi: 30.6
